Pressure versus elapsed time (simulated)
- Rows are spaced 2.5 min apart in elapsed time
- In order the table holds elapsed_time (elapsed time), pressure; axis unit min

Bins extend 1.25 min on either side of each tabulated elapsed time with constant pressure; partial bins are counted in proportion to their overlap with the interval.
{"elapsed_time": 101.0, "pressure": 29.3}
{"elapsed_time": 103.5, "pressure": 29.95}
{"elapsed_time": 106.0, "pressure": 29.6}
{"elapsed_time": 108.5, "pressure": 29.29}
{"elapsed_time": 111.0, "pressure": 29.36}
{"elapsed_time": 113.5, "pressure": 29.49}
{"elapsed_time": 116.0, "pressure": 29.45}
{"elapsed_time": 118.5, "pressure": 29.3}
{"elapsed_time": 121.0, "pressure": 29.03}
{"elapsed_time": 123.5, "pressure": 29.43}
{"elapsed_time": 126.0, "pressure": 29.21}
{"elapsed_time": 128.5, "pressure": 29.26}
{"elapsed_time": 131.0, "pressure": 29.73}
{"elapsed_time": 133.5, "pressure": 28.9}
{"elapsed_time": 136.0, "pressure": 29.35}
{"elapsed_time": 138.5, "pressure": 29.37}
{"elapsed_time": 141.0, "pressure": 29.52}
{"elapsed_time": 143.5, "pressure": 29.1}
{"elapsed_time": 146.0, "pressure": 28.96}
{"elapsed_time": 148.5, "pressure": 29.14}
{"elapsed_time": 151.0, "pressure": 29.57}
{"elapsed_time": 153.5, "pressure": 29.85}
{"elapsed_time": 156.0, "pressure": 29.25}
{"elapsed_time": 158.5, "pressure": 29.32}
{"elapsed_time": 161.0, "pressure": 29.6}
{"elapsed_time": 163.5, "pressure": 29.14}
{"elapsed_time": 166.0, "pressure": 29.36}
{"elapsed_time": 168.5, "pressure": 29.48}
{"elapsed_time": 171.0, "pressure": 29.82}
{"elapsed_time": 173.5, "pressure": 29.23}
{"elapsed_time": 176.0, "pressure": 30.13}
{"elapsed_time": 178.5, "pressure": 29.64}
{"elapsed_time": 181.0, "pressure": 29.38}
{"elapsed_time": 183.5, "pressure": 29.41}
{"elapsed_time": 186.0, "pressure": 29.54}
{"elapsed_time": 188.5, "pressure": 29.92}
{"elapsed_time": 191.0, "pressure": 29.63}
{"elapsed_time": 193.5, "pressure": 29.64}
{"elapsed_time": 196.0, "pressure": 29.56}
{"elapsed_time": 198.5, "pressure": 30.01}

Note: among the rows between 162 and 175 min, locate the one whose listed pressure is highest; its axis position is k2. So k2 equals 171.0 min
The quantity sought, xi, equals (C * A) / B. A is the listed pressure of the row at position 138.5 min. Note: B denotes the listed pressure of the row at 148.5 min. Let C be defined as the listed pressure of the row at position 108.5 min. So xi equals 29.5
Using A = 29.37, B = 29.14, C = 29.29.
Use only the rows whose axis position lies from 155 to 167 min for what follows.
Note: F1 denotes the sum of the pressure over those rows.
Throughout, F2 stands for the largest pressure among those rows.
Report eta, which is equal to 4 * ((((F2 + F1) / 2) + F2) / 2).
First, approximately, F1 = 146.7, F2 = 29.6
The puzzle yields 235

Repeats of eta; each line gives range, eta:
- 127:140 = 236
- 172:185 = 238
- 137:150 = 235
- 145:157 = 236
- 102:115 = 238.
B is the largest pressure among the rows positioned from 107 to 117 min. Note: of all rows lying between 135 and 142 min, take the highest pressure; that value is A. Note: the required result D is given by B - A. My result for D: 0.0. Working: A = 29.52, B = 29.49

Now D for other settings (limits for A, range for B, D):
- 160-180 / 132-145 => -0.6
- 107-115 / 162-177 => 0.6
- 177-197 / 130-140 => -0.2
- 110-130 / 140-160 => 0.4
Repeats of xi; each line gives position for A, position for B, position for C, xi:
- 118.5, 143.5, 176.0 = 30.3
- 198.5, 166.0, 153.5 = 30.5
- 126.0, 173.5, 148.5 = 29.1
